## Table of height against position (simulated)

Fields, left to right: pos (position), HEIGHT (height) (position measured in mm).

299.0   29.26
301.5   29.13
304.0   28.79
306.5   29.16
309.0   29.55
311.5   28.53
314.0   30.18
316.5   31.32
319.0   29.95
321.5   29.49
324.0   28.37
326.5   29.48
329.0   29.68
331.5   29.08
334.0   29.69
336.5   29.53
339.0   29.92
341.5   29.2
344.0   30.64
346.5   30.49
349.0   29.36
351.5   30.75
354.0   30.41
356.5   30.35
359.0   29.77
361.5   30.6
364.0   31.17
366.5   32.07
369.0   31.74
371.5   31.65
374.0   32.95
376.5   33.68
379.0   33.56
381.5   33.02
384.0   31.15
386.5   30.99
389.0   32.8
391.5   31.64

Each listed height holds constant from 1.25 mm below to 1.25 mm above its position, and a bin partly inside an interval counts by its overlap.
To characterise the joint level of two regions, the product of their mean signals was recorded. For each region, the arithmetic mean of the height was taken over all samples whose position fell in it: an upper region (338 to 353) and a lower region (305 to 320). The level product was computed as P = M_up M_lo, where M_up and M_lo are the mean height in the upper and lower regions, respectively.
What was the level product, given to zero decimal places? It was 895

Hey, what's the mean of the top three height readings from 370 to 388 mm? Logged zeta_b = 33.4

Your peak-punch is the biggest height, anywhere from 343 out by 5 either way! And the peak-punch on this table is 30.64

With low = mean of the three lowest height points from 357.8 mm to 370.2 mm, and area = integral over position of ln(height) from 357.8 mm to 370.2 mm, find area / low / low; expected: 0.046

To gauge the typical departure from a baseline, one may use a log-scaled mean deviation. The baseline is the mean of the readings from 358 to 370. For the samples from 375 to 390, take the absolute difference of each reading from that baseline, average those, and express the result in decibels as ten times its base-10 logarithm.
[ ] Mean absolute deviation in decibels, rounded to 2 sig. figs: 1.7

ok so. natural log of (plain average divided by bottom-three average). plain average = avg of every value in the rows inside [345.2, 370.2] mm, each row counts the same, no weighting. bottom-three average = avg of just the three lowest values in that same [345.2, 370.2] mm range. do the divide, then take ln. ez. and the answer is 0.028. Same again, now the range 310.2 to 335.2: 0.031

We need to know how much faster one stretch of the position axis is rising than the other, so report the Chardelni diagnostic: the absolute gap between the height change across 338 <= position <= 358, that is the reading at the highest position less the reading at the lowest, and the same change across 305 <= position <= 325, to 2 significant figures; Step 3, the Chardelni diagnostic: 1.2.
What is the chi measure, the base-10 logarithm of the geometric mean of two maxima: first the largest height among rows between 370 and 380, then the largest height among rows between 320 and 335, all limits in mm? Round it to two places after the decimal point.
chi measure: 1.50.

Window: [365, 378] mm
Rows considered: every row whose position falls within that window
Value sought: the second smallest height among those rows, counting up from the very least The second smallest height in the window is 31.74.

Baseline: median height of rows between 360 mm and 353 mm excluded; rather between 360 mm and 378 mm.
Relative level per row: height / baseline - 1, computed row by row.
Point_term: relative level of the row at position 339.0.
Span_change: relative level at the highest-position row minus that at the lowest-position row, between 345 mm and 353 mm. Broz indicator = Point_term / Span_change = -7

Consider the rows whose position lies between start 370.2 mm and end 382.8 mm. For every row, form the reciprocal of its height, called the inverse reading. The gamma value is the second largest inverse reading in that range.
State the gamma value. 0.0303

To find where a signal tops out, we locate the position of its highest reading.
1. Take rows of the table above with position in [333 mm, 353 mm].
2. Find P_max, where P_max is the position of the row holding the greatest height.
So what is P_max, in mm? 351.5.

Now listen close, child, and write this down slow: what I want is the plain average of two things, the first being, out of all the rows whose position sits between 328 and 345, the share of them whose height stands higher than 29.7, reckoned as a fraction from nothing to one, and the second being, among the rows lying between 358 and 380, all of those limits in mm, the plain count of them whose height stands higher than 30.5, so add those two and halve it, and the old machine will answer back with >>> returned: 4.1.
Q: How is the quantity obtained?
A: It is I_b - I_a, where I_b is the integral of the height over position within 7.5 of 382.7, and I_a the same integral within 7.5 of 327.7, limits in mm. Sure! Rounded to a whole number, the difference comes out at 49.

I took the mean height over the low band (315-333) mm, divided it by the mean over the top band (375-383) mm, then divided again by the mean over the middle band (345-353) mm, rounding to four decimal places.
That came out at 0.0294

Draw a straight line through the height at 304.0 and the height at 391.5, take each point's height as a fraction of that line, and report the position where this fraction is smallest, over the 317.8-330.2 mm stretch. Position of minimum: 324.0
